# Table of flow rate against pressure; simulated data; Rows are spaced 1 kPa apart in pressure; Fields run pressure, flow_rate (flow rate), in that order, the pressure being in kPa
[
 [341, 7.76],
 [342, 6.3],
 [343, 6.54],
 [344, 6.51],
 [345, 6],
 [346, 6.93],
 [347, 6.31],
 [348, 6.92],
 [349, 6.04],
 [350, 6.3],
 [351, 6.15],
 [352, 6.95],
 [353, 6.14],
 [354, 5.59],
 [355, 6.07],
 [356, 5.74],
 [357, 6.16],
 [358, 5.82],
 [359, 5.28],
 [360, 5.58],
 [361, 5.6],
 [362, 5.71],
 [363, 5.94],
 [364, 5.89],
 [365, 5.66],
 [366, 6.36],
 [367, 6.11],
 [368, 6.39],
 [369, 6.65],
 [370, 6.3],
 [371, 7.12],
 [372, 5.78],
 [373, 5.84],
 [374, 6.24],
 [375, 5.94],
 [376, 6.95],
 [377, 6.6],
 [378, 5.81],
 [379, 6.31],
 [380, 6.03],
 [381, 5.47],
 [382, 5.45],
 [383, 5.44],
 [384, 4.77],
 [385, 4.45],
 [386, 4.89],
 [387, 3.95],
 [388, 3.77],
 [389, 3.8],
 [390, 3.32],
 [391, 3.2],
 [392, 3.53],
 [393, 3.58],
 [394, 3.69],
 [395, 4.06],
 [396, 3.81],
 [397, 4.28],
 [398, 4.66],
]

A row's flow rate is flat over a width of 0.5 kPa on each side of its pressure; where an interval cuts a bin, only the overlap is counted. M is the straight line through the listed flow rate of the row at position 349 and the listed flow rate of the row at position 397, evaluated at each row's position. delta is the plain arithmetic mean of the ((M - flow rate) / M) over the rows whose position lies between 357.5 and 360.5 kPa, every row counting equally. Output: 0.02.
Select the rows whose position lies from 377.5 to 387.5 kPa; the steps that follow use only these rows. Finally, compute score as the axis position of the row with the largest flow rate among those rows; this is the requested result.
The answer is 379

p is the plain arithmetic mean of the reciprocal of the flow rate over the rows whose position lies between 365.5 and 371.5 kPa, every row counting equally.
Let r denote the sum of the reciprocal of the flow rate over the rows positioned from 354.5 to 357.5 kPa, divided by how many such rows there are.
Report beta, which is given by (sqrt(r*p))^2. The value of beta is 0.026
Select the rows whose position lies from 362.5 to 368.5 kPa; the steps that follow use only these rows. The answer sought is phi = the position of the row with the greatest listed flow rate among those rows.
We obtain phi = 368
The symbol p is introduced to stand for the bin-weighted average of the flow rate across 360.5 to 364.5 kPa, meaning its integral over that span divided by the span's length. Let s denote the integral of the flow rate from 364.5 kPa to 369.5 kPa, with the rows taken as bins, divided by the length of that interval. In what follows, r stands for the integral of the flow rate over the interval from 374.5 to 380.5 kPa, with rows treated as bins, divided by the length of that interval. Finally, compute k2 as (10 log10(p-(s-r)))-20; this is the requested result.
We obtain -12.3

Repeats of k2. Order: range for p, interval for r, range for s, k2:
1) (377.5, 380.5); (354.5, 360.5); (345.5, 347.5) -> -12.8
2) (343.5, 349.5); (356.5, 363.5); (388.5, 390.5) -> -10.6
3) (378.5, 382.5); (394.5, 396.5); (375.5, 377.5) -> -15.3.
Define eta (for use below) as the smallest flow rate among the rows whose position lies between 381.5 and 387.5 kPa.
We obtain 3.95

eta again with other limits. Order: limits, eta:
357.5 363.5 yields 5.28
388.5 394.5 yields 3.2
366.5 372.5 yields 5.78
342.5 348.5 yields 6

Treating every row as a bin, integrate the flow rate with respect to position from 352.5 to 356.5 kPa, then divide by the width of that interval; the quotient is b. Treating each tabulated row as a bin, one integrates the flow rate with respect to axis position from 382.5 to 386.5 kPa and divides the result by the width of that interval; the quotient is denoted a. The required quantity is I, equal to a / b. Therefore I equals 0.83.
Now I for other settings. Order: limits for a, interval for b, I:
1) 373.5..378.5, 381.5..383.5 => 1.16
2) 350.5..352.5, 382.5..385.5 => 1.34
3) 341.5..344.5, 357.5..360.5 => 1.16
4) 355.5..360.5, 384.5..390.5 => 1.42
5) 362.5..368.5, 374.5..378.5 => 0.96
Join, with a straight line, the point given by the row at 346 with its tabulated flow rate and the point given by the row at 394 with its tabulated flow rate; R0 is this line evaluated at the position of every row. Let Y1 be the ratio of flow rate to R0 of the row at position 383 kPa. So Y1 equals 1.23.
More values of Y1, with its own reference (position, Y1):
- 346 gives 1.00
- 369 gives 1.24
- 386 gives 1.16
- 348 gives 1.02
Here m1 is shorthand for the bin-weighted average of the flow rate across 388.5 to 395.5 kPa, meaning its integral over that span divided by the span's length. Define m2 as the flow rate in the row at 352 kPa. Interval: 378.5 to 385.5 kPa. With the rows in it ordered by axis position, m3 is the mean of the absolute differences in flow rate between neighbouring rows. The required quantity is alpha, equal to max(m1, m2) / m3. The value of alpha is 22.4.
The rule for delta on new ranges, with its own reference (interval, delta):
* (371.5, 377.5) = -0.22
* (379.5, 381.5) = -0.18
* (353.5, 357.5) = -0.02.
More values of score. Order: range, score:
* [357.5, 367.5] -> 366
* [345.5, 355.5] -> 352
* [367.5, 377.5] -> 371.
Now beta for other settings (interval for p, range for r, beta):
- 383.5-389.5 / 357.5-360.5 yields 0.043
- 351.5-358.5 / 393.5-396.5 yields 0.043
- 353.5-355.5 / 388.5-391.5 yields 0.050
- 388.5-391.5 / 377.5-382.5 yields 0.050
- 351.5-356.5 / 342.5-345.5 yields 0.026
